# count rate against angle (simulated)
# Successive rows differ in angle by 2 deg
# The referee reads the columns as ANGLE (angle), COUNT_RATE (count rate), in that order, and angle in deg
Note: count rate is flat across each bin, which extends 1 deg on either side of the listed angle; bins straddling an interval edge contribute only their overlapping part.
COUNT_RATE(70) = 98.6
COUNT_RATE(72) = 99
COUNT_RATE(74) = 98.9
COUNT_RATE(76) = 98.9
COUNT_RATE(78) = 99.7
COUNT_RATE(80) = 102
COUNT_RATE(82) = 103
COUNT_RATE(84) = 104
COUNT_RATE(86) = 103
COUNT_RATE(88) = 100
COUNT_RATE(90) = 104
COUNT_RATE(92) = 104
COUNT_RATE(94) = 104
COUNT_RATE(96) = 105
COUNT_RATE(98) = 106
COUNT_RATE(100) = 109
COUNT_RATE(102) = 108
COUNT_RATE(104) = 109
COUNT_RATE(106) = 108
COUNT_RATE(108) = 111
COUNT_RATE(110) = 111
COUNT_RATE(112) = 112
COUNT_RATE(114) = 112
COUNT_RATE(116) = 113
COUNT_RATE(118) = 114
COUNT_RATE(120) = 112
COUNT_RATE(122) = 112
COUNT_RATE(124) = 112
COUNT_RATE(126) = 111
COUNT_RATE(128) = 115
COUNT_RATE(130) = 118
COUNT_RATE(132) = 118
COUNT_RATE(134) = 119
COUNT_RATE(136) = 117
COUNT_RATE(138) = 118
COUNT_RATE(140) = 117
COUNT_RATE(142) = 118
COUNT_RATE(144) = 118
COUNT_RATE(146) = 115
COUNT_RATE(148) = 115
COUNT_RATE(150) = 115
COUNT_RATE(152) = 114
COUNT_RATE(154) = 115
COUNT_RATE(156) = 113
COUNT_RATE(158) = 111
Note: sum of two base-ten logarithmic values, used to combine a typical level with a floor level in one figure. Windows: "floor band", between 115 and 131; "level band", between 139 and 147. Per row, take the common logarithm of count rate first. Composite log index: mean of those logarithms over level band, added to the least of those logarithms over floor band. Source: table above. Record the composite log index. 4.11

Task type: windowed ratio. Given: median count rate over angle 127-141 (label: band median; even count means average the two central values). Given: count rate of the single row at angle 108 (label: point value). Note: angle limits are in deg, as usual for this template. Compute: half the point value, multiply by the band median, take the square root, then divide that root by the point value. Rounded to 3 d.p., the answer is 0.729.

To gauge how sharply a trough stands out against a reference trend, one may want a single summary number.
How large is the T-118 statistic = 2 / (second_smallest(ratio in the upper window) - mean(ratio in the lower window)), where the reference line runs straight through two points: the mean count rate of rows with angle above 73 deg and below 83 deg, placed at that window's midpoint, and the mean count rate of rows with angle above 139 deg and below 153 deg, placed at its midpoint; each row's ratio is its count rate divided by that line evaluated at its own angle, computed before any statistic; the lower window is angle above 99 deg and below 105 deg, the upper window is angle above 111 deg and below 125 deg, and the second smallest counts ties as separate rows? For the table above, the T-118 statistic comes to -165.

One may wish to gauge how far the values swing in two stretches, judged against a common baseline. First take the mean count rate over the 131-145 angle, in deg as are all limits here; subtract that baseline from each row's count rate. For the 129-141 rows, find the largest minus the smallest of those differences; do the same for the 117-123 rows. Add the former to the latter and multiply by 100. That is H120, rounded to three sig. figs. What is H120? 400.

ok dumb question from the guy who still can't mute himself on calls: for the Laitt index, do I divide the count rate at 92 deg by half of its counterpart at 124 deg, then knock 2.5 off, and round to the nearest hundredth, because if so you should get -0.64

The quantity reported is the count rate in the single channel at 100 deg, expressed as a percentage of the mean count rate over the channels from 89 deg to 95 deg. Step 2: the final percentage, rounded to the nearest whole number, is 105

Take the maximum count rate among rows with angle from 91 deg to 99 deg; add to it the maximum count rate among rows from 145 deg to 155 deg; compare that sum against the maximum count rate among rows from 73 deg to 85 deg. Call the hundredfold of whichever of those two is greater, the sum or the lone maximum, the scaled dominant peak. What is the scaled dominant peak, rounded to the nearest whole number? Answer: 22100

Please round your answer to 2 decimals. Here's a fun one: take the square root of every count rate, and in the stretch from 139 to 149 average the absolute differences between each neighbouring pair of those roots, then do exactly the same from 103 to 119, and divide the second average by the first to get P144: 1.03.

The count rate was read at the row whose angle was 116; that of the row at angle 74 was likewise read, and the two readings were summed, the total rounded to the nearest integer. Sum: 212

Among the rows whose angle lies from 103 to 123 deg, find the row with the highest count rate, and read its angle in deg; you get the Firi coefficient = 118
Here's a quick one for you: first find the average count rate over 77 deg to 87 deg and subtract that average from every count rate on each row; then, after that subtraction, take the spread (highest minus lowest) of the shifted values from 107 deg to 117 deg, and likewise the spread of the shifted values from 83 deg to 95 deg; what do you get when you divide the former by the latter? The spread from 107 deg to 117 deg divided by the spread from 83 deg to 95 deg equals 0.50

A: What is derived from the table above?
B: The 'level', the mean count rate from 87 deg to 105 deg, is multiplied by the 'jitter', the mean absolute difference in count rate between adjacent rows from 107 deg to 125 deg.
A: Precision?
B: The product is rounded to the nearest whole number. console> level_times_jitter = 66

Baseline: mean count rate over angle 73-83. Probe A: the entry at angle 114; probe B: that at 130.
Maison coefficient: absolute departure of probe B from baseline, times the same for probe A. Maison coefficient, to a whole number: 201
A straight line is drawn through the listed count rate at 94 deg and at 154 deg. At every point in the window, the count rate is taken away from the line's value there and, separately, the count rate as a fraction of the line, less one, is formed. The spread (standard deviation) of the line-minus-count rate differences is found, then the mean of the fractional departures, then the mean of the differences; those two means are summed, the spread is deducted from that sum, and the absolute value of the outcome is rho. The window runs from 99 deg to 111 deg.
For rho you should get 4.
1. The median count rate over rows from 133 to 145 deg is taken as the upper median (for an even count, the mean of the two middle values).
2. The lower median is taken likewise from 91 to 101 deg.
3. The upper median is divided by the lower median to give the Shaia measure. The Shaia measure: 1.12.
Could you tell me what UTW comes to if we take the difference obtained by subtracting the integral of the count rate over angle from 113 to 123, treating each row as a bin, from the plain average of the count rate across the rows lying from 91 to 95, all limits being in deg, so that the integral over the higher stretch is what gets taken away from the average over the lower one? -1022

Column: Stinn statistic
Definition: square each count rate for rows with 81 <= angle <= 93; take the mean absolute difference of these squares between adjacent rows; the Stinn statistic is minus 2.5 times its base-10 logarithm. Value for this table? -6.4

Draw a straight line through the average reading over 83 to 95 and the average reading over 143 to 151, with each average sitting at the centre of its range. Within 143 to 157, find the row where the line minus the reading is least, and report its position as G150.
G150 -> 144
